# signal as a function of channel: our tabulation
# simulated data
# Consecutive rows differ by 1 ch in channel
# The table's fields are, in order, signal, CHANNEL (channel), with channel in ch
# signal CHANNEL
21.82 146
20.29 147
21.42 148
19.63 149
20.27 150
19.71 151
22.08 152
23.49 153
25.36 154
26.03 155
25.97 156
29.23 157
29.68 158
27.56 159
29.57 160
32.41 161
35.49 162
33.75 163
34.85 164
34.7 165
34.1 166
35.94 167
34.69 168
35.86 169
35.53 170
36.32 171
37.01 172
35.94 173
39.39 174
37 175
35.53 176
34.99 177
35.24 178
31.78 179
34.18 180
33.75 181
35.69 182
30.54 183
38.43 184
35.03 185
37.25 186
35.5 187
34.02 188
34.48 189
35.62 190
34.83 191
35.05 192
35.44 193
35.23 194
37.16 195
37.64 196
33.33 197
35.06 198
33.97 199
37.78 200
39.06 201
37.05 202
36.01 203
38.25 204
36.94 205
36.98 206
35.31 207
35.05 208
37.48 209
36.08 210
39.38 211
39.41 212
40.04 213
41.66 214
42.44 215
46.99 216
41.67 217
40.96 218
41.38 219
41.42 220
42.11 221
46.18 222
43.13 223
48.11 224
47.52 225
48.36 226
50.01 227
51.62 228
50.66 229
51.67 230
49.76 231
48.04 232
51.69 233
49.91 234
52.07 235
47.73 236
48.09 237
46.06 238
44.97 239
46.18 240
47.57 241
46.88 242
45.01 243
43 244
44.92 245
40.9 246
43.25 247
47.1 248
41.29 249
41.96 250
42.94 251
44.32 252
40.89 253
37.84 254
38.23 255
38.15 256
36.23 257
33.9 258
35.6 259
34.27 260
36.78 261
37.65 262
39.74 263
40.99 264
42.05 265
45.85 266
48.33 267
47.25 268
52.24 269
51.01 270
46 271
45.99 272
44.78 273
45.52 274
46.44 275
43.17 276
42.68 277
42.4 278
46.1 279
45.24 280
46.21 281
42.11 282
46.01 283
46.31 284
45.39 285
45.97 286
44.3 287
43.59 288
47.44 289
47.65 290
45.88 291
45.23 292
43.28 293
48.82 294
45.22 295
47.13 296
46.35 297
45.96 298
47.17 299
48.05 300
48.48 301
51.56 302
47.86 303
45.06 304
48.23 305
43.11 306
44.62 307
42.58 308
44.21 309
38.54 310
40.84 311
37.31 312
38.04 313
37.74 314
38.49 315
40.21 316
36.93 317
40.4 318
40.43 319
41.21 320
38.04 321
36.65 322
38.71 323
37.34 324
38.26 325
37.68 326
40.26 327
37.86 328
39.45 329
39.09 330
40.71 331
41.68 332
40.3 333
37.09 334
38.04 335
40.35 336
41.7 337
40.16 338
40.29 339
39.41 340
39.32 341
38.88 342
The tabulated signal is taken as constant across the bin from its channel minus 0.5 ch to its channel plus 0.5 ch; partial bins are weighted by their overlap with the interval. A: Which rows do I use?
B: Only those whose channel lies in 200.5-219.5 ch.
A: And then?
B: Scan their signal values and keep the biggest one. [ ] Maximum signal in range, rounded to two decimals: 46.99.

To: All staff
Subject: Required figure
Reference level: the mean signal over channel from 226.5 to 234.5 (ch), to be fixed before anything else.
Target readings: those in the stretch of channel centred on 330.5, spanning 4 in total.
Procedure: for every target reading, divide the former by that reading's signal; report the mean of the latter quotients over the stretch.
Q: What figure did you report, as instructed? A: 1.25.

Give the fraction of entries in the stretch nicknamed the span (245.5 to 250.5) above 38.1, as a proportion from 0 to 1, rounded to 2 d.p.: 1.00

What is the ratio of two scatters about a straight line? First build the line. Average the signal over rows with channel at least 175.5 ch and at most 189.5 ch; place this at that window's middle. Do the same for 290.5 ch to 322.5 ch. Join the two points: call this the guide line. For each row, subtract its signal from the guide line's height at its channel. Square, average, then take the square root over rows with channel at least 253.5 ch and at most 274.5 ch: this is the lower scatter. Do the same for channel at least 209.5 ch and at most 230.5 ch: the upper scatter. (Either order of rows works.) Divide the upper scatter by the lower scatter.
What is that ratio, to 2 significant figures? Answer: 1.5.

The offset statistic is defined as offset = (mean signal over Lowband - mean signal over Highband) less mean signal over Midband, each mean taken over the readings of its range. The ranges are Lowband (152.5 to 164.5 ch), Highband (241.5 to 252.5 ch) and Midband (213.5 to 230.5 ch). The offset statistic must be -60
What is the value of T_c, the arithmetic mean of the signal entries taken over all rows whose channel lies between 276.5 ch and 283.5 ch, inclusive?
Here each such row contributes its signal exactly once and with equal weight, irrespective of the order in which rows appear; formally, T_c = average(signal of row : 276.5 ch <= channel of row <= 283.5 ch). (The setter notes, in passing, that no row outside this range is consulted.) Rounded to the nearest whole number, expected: 44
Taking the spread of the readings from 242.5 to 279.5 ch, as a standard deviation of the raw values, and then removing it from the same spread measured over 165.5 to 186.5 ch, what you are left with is -2.4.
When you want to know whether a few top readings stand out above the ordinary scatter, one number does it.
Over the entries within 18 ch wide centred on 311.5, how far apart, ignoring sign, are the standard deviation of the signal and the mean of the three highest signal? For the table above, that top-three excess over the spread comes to 44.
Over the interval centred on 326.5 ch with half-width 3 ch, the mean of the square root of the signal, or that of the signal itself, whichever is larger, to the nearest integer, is 38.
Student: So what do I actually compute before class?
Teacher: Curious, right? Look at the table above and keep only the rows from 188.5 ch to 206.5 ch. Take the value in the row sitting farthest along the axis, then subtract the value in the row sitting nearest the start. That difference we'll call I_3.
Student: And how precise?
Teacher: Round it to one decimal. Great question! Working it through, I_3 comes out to 2.5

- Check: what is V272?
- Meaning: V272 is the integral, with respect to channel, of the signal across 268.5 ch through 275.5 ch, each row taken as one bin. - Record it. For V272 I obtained 332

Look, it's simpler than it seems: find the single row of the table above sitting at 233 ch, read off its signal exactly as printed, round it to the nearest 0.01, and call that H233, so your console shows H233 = 51.69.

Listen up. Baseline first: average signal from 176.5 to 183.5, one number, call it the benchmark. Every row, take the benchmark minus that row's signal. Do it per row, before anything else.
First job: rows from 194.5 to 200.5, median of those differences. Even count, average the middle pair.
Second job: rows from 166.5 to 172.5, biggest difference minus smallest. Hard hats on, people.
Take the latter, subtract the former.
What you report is 4.7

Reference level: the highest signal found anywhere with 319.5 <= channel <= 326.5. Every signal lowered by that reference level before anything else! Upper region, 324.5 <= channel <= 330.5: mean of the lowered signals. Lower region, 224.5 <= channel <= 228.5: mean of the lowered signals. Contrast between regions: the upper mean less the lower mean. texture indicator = -10.6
